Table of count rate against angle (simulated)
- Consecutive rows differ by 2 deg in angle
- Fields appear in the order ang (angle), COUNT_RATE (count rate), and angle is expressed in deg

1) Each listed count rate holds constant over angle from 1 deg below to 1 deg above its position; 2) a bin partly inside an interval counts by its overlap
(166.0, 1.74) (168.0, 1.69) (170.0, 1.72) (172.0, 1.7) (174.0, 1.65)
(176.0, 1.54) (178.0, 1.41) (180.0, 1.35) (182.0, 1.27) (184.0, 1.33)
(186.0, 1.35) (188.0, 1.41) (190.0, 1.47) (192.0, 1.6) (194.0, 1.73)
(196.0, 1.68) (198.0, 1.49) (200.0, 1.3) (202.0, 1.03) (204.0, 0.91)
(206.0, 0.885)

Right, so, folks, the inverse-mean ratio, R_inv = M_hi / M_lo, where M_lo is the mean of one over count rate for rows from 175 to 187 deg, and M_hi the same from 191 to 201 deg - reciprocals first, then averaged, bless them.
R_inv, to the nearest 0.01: 0.89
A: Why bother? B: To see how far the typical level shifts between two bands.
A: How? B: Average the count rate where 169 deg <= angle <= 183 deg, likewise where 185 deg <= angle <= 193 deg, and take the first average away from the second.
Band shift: -0.1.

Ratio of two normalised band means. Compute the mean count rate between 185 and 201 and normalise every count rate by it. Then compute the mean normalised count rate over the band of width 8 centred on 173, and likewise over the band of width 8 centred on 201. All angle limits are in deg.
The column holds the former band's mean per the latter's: 1.40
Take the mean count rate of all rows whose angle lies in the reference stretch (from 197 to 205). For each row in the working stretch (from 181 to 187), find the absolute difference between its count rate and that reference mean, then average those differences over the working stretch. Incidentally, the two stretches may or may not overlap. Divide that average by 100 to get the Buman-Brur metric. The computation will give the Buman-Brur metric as 0.0013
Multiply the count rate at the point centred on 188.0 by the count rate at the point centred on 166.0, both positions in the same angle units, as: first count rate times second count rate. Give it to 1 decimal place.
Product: 2.5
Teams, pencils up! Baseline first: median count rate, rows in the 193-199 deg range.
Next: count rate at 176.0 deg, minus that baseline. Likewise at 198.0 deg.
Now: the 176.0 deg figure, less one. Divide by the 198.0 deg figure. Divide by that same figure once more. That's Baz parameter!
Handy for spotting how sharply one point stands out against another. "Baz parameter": -32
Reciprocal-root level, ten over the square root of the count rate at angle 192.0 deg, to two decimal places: 7.91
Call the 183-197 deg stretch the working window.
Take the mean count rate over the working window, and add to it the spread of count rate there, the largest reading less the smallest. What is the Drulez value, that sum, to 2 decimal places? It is 1.91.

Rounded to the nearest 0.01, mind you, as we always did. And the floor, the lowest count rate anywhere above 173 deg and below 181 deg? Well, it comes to 1.35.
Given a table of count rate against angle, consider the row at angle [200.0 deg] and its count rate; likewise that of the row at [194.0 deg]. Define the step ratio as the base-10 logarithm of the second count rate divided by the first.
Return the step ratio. 0.12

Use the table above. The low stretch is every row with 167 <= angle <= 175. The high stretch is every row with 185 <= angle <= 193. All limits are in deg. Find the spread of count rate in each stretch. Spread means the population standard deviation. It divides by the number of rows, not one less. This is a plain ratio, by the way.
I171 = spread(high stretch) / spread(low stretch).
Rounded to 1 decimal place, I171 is 3.6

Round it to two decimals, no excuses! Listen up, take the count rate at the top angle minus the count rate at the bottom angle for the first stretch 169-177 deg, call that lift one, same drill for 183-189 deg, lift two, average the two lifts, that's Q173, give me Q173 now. -0.05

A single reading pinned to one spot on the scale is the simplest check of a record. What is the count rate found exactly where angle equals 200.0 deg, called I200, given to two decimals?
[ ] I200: 1.30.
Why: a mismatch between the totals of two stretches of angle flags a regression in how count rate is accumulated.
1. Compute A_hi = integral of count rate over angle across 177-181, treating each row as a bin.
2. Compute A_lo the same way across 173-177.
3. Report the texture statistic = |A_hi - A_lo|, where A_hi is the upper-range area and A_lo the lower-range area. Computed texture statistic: 0.9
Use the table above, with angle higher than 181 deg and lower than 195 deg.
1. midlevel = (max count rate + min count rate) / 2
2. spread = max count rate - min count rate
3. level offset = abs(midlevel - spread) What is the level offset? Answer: 1.04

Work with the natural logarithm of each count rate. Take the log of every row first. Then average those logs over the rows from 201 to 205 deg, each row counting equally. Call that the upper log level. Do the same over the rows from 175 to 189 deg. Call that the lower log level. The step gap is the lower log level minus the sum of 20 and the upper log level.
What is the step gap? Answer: -19.6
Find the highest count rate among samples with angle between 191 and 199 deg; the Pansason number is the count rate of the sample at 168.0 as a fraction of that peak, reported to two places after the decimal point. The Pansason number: 0.98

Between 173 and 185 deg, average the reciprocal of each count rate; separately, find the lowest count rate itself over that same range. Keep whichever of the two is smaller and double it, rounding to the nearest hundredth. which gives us 1.41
